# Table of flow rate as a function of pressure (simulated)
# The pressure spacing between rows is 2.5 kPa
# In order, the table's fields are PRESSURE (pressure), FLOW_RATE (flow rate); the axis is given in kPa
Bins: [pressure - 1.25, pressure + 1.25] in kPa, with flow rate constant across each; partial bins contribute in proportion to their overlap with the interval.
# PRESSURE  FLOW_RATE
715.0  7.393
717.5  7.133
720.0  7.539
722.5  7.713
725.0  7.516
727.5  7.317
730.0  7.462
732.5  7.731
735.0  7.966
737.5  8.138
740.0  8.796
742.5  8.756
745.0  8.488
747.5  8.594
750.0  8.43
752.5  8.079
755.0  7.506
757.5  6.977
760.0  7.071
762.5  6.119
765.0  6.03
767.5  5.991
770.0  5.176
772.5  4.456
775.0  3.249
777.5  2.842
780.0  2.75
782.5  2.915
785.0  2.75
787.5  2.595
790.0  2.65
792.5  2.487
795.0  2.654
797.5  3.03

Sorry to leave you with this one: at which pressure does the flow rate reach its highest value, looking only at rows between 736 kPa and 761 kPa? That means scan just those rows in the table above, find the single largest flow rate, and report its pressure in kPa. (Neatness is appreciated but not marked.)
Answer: 740.0 kPa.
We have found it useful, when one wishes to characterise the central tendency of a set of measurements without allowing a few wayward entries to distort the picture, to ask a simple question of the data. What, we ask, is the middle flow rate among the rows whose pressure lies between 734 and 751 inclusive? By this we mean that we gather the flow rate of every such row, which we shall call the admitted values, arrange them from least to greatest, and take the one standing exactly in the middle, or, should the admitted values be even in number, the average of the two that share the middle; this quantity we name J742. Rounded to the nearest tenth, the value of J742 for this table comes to 8.5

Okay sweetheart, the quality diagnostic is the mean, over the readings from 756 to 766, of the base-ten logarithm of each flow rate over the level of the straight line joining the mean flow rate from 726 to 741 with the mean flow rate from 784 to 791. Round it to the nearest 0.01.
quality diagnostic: 0.10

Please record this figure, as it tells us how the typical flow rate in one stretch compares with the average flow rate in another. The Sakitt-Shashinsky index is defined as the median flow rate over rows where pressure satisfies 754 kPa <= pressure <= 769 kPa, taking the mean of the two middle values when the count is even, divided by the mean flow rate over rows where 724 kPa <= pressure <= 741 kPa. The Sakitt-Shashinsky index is 0.8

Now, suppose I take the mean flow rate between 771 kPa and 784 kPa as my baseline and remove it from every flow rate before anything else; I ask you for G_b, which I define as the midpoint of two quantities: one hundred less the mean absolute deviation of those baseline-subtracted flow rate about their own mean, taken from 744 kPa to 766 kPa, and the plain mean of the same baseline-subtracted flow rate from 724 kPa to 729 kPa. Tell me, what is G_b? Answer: 51.7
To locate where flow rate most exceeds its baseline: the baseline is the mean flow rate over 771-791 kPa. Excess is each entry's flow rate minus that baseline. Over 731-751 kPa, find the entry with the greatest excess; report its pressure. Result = 740.0 kPa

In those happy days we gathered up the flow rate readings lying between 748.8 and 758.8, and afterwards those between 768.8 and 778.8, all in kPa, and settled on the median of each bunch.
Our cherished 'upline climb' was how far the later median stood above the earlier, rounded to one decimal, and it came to -3.9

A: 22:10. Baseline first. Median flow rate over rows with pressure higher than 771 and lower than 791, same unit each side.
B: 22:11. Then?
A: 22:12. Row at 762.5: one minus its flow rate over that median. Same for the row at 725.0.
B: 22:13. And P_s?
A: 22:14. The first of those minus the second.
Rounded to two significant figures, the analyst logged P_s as 0.50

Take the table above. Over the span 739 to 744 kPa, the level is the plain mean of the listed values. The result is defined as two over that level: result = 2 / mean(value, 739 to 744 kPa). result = 0.23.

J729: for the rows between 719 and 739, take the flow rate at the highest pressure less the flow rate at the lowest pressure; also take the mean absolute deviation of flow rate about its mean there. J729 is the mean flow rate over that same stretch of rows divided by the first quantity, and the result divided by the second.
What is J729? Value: 60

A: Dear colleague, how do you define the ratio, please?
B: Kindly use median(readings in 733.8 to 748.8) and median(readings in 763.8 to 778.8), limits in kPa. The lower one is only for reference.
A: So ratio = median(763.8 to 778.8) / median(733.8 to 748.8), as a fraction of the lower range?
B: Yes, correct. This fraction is 0.56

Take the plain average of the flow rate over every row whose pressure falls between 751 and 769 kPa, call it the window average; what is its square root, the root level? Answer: 2.6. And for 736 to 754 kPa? 2.9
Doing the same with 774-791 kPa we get 1.7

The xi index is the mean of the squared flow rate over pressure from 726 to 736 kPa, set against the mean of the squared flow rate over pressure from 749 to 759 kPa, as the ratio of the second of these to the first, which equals 1.0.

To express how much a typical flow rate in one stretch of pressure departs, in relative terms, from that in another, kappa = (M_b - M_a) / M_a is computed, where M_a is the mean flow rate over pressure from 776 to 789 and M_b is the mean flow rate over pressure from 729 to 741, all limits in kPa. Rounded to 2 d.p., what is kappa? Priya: 1.89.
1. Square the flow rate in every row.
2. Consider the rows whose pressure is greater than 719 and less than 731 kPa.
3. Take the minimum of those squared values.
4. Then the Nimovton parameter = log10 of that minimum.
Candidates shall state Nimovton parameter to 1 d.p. 1.7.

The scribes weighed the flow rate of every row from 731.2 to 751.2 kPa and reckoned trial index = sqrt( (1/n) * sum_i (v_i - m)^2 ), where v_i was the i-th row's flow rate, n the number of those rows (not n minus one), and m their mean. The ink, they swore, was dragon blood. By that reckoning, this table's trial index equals 0.36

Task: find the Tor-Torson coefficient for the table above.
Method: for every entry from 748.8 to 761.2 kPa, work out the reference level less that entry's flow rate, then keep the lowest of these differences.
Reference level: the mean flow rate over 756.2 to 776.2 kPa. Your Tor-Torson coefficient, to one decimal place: -2.8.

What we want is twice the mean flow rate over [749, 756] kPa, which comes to 16.0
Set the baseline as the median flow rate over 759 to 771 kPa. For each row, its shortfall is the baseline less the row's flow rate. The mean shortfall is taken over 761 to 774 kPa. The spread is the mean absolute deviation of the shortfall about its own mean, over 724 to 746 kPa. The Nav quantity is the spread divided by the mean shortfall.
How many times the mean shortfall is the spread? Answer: 1.0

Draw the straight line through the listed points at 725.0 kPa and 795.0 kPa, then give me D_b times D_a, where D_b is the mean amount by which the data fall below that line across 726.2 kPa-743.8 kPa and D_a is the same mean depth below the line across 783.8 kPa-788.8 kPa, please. -0.7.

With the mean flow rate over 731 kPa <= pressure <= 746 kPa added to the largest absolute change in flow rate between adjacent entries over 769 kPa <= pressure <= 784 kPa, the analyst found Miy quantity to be 9.5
